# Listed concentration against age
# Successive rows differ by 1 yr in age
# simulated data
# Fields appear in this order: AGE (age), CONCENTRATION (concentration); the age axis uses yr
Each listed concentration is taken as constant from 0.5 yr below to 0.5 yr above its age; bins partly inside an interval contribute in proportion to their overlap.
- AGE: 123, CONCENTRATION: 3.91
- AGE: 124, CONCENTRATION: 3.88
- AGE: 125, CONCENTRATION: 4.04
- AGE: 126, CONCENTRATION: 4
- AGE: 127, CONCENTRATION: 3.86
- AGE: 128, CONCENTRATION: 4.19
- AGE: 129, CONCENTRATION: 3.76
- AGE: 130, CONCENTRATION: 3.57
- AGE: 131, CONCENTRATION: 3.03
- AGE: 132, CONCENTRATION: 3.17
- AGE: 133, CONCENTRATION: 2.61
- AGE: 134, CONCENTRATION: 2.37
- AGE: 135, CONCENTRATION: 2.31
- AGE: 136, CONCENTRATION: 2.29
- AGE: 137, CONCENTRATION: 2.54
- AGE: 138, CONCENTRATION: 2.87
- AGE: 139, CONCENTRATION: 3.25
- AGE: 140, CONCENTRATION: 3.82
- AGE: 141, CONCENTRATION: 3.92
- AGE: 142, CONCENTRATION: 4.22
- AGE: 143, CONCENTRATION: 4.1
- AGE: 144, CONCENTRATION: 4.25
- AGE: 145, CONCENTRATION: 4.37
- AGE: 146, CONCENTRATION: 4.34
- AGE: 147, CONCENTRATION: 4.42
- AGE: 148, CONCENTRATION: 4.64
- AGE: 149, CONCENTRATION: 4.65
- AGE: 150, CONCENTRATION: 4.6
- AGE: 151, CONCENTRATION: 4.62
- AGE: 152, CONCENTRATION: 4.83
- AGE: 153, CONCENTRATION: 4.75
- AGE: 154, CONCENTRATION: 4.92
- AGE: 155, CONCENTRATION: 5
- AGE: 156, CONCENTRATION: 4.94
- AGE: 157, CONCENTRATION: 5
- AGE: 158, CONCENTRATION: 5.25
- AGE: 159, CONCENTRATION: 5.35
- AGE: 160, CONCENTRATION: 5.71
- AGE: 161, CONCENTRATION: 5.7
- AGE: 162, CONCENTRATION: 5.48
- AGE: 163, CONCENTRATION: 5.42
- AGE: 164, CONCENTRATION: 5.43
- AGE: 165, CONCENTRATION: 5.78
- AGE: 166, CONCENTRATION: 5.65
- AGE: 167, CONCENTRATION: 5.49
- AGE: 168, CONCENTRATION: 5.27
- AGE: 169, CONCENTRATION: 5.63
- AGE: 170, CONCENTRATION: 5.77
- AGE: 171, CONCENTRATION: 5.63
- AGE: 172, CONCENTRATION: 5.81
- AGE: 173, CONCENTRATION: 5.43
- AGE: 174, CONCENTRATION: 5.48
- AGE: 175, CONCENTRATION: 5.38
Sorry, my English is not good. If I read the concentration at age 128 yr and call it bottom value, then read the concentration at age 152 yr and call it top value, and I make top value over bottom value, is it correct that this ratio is 1.15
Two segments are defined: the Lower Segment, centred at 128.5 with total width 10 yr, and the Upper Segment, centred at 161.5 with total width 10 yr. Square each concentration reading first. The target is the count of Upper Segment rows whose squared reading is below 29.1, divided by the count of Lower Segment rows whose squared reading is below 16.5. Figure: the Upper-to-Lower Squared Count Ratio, 0.3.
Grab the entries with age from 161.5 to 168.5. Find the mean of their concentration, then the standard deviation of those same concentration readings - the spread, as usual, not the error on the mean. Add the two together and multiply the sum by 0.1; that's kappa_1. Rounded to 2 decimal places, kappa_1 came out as 0.57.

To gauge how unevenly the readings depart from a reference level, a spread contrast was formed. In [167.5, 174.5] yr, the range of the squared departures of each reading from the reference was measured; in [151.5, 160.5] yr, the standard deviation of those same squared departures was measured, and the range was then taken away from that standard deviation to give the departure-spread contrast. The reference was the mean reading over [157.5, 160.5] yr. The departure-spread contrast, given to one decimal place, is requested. 0.0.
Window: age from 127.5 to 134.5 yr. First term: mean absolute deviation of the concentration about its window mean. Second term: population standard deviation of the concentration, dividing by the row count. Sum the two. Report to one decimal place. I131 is 1.1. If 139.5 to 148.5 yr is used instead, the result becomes 0.4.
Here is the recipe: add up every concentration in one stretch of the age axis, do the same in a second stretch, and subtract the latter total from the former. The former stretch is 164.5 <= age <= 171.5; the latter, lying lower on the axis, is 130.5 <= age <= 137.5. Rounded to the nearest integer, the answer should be 21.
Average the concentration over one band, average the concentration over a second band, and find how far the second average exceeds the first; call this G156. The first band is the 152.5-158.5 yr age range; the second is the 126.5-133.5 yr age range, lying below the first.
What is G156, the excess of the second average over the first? -1.5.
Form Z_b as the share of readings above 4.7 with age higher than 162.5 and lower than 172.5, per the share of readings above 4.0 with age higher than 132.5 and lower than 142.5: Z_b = 10.0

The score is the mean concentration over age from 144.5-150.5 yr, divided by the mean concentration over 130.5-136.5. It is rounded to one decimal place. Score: 1.7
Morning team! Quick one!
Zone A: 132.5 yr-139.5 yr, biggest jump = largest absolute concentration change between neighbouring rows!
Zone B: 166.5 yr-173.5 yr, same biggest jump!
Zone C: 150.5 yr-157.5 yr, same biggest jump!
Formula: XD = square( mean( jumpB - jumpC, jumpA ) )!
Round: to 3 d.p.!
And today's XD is 0.076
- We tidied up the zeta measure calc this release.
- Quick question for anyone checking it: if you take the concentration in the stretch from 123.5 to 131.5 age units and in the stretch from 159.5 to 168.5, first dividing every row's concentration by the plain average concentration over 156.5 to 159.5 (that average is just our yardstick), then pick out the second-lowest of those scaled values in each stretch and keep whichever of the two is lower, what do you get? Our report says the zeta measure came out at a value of 0.69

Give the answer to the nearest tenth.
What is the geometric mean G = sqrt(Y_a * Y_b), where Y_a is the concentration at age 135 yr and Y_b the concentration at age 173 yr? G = 3.5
